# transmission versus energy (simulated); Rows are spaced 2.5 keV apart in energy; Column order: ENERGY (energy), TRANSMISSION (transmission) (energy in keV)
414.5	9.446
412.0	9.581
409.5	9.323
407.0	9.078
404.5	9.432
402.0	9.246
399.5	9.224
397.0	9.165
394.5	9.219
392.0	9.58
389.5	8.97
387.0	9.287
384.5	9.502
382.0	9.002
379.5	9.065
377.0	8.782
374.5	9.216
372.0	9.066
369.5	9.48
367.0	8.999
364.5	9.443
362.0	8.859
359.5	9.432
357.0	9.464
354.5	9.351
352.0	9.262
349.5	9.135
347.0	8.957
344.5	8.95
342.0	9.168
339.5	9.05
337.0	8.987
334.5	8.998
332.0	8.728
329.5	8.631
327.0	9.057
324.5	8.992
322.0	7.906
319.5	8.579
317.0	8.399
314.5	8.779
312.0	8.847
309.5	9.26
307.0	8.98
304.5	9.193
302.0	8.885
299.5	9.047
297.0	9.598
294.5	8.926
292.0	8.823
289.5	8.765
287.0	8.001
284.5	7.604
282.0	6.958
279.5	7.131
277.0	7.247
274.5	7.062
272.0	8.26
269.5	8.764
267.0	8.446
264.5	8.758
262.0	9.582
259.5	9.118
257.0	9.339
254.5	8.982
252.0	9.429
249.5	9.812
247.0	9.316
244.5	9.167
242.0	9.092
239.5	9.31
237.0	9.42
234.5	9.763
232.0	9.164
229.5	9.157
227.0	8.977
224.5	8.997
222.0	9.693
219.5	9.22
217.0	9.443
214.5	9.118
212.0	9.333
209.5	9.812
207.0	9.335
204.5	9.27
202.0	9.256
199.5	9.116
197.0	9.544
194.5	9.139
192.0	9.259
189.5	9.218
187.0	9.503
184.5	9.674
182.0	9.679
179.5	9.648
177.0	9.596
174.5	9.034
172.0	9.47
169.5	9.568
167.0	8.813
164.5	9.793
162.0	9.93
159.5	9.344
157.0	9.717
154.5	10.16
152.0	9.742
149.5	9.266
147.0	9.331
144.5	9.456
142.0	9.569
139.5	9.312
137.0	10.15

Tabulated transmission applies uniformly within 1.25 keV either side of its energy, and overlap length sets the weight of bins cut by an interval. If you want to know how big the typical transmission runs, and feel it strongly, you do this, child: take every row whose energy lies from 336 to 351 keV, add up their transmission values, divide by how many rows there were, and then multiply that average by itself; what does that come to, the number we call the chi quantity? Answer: 82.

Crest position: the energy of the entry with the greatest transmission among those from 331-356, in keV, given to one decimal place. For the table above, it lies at 354.5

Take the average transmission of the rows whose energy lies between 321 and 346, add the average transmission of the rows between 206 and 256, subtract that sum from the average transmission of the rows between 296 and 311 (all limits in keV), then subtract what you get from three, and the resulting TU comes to 12.0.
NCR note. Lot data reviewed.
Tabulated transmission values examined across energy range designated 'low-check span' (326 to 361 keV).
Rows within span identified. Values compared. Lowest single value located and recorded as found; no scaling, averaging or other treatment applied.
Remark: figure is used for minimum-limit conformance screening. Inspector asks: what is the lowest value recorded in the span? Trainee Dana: 8.631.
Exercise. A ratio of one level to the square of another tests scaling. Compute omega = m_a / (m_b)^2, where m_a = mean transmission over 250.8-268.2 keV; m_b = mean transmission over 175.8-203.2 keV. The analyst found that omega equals 0.102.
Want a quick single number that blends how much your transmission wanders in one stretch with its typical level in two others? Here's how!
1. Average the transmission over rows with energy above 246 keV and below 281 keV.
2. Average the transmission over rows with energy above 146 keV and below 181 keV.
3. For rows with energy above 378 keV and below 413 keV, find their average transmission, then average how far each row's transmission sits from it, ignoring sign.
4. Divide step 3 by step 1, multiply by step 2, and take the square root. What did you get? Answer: 0.42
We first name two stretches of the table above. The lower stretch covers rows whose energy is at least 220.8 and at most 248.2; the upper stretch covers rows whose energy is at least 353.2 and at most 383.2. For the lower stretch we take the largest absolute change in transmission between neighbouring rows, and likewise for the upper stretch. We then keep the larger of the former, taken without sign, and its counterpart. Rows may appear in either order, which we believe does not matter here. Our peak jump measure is 0.7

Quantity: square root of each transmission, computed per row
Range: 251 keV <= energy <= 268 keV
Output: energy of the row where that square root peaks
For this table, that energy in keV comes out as 262.0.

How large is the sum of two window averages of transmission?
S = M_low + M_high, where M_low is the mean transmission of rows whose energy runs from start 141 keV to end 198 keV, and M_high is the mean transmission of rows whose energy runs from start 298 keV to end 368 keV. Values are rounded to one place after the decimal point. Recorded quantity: 18.5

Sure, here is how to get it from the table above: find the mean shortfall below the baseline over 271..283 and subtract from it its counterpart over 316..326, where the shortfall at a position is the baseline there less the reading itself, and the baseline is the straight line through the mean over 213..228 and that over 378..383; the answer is 1.2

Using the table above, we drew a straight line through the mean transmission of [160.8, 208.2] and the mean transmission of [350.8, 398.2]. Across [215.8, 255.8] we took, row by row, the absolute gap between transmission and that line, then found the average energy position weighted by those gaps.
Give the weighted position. 235.8 keV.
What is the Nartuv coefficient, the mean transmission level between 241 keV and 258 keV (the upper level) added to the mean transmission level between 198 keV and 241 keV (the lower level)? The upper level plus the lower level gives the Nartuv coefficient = 18.62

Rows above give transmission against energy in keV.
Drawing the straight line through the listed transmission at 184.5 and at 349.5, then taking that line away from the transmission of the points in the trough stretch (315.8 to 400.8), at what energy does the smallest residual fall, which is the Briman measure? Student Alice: 322.0 keV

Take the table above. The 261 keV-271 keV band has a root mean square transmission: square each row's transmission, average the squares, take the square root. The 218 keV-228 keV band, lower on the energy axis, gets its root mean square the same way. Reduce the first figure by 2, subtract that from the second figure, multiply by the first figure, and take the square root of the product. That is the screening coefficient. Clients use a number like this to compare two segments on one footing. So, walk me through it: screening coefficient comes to 4.55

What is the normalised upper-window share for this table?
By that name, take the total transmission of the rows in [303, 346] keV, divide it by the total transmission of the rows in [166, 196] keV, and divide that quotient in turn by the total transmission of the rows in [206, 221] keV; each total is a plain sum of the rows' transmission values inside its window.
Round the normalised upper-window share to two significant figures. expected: 0.024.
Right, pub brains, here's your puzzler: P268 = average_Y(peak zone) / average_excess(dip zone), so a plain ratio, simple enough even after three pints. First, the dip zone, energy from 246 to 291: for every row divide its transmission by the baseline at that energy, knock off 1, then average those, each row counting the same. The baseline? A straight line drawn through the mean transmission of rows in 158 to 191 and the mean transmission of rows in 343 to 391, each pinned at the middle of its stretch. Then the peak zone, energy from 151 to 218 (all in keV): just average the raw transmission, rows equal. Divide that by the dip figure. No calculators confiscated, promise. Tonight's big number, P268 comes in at -103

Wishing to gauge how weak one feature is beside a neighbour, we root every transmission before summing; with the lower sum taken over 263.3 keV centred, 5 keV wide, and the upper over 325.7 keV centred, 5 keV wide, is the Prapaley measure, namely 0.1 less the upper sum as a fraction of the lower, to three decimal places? -0.892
